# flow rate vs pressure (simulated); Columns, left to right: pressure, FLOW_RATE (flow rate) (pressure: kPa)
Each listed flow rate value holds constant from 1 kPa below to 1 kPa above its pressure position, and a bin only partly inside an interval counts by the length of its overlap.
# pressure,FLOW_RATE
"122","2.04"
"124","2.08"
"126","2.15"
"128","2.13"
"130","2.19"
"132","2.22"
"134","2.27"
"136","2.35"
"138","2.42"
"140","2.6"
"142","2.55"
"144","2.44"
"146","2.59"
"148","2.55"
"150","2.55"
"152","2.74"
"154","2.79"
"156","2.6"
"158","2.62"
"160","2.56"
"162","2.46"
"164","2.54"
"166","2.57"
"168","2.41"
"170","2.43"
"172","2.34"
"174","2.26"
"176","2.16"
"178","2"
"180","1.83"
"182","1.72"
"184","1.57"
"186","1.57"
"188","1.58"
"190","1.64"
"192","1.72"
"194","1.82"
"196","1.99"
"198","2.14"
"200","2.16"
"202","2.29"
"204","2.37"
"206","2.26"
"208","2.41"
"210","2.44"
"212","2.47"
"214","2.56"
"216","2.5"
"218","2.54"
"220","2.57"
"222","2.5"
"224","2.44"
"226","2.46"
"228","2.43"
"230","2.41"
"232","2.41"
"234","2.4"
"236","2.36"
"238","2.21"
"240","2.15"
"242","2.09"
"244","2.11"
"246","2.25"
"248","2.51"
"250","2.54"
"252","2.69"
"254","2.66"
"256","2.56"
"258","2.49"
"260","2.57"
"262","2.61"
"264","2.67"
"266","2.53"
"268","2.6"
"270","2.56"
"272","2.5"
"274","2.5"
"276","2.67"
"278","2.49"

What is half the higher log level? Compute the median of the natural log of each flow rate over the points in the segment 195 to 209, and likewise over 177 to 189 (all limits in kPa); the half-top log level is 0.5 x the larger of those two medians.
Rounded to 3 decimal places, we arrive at 0.408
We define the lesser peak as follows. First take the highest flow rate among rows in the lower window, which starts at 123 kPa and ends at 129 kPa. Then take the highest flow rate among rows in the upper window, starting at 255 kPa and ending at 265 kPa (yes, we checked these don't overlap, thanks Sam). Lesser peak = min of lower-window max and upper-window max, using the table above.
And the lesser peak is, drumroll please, 2.15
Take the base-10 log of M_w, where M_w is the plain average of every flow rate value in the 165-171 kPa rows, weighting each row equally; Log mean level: 0.393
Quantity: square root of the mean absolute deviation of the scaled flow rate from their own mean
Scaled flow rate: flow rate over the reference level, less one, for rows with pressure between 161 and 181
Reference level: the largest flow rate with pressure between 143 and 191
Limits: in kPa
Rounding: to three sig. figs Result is 0.261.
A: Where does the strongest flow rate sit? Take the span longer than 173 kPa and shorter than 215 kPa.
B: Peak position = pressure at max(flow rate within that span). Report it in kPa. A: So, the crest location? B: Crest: 214 kPa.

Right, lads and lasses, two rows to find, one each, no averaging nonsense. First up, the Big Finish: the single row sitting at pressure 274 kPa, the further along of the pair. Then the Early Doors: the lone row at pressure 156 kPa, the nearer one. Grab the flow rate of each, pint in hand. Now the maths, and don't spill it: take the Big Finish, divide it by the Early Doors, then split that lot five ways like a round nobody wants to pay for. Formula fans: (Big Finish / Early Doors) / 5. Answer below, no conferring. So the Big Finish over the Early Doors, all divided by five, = 0.192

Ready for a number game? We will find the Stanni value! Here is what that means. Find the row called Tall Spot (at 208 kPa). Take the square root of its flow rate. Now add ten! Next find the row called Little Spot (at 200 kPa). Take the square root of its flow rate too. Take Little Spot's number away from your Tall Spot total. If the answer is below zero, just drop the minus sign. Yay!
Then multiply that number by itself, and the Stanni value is 102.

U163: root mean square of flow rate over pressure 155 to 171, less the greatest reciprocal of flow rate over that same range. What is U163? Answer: 2.11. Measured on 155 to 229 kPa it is 1.63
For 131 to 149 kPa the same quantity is 2.00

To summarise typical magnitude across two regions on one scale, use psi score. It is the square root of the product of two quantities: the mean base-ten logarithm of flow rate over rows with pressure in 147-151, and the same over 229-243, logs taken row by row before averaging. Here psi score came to 0.382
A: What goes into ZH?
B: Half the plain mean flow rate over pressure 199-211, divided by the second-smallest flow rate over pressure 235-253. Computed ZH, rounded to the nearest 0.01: 0.55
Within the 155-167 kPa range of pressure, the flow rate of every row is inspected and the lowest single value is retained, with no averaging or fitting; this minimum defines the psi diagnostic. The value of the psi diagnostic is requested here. 2.46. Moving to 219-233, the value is 2.41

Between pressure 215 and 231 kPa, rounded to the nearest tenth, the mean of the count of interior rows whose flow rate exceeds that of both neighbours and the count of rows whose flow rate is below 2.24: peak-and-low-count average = 1.0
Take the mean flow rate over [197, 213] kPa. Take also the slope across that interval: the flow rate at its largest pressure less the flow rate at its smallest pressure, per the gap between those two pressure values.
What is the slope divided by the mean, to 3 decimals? 0.010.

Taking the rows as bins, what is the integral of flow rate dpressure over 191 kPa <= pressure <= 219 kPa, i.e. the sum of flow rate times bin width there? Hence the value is 63.3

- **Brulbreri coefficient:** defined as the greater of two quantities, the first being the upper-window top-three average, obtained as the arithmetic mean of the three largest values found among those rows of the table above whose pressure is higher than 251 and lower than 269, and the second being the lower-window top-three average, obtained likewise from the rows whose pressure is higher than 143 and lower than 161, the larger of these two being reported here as 2.72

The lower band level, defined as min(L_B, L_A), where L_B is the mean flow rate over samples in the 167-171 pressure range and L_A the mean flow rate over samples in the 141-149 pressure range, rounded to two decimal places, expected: 2.42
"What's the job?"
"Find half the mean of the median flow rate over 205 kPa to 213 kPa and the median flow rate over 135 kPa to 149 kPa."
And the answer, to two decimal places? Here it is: 1.24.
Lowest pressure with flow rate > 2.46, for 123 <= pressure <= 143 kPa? 140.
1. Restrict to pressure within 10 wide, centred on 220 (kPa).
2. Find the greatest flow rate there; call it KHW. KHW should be 2.57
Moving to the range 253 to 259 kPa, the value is 2.66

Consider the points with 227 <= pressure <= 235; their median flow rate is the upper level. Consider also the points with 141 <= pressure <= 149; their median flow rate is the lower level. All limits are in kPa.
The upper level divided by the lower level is 0.95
